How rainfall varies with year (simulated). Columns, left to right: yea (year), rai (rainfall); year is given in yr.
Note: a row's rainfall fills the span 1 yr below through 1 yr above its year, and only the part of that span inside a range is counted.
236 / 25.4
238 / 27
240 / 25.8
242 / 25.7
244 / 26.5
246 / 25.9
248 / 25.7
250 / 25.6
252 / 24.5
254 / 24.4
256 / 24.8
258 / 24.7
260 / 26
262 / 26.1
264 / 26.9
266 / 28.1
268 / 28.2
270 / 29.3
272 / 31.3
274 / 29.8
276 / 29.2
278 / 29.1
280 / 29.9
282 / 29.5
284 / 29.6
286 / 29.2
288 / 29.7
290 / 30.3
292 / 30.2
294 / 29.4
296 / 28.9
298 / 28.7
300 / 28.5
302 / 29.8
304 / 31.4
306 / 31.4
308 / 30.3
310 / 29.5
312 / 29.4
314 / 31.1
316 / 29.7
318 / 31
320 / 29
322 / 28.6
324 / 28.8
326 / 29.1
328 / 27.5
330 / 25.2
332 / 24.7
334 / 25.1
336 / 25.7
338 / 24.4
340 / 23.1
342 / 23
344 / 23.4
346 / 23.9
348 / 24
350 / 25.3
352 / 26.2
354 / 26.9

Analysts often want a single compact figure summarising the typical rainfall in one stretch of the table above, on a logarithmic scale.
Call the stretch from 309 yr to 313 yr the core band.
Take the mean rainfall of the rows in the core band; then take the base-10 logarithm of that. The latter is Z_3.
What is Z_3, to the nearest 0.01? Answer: 1.47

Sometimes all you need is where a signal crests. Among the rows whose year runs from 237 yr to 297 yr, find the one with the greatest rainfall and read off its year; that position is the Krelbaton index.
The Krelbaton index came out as 272 yr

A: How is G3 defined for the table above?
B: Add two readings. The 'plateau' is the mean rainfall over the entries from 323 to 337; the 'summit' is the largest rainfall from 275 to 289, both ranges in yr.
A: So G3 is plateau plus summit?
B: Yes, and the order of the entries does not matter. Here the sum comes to 56.5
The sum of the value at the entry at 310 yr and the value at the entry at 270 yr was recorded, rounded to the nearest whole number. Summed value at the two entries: 59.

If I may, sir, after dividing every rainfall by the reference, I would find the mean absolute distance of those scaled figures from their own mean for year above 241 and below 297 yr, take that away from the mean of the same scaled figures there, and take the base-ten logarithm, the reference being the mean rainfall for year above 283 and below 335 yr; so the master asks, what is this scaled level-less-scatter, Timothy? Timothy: -0.051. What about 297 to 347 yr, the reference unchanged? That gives -0.062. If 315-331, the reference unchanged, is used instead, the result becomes -0.025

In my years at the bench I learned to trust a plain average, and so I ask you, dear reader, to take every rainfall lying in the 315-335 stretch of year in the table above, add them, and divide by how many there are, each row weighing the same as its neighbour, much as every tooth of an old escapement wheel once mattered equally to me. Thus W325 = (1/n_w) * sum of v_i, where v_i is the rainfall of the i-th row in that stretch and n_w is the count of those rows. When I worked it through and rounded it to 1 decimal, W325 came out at 27.9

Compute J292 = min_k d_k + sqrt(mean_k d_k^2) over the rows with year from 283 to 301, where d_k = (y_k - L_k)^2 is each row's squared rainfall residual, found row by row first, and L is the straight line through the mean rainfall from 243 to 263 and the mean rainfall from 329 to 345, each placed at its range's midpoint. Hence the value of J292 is 35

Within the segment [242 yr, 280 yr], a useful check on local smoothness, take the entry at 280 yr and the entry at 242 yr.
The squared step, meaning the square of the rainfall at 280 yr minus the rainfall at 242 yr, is 18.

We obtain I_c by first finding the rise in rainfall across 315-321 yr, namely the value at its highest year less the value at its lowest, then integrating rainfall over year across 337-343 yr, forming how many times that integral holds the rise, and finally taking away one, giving -202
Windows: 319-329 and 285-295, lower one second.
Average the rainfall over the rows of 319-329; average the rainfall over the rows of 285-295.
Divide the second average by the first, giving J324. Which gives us 1.04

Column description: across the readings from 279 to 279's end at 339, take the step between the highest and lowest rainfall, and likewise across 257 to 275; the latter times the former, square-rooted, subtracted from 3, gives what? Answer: -3.8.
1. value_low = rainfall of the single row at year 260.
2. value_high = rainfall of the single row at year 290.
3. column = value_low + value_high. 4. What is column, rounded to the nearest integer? 56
